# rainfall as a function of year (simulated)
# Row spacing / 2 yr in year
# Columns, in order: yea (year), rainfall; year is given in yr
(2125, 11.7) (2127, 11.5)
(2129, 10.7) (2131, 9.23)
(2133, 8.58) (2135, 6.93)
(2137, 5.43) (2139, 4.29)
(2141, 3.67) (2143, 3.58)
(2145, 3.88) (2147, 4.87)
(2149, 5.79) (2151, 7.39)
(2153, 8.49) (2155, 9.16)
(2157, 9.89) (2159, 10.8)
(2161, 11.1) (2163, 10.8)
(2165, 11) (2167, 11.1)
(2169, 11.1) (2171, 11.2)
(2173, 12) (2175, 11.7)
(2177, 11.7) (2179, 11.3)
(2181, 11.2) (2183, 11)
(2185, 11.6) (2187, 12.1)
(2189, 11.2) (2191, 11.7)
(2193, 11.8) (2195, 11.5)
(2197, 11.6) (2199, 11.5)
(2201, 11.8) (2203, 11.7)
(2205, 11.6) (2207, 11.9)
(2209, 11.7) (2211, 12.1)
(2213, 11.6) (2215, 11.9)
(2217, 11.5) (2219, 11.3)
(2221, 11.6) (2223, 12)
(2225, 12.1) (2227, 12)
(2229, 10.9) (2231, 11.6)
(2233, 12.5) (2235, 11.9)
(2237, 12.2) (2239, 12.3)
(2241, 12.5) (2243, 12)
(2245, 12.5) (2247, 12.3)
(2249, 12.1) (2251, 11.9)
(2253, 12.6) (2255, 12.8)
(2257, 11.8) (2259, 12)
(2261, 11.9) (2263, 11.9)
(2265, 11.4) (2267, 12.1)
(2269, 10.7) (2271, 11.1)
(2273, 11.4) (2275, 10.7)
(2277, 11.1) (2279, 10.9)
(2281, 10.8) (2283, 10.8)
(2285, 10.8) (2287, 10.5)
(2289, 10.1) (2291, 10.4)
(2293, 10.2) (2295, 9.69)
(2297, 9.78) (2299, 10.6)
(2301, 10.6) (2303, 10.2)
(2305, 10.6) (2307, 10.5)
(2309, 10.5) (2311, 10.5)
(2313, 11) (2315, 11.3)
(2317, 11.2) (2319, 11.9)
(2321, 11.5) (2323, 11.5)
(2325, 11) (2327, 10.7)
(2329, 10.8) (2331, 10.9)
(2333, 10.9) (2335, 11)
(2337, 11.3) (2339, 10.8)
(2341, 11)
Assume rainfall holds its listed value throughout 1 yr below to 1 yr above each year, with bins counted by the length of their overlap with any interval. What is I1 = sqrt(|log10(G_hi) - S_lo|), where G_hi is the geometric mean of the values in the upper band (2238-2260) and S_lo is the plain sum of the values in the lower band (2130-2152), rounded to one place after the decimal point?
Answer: 7.9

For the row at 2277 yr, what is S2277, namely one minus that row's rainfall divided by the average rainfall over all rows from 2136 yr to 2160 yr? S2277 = -0.72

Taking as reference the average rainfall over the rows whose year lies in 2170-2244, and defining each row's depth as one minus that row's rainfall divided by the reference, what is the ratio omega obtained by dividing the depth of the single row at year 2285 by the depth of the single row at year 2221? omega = 7.4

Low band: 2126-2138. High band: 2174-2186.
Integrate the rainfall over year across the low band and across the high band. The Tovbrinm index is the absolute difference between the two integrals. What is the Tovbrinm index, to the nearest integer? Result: 32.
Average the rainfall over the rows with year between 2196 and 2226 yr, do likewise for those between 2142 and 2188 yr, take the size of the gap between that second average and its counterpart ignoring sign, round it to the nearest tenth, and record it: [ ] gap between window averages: 2.0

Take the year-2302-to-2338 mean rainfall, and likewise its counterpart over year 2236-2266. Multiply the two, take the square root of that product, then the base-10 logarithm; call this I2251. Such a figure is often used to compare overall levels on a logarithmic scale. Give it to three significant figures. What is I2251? 1.06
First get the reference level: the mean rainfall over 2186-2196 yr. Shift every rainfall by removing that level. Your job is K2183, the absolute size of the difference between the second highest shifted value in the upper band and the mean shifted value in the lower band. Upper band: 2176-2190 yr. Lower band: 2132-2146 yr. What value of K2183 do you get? 6.5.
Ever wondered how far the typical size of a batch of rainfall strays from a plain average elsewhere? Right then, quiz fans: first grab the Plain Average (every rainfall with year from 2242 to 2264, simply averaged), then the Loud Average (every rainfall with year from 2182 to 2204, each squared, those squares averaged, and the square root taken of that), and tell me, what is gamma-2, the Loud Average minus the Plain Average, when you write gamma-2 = -1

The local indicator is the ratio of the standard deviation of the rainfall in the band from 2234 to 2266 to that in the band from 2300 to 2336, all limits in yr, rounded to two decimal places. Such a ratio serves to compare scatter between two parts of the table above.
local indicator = 0.82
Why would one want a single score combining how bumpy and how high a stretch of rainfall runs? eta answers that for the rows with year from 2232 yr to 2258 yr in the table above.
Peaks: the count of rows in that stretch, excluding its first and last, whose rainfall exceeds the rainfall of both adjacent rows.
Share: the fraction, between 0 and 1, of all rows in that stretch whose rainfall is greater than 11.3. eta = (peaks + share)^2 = 16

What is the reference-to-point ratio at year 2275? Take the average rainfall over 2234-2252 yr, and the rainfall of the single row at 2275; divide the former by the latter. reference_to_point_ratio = 1.14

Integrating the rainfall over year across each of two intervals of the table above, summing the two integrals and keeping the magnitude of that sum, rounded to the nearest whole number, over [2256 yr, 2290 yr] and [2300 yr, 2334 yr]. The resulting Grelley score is 751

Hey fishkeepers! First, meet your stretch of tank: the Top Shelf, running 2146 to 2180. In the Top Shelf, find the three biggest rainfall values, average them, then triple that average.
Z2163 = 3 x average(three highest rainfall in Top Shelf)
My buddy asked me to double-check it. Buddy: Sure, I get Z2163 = 35.4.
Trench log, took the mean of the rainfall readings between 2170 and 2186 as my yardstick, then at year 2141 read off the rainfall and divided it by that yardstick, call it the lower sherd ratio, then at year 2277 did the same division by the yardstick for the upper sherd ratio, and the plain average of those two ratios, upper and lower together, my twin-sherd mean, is 0.64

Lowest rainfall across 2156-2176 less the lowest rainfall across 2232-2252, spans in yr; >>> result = -2.0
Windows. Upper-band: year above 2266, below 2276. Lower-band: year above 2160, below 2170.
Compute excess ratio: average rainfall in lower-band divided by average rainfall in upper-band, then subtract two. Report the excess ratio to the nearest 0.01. -1.02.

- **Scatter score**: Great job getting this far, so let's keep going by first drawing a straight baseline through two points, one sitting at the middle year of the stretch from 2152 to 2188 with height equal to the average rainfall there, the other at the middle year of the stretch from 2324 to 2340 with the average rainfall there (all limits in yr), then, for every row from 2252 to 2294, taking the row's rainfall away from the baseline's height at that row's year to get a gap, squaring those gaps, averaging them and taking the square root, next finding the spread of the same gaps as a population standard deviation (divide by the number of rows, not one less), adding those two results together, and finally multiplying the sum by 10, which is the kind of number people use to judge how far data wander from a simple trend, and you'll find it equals 16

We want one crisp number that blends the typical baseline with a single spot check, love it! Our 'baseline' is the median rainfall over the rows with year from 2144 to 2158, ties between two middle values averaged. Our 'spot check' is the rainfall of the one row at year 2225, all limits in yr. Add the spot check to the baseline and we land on 19.5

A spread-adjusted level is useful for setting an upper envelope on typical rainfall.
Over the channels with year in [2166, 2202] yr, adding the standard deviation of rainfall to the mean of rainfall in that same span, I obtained 11.8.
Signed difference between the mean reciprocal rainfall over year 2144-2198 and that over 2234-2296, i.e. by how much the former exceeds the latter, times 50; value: 0.9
